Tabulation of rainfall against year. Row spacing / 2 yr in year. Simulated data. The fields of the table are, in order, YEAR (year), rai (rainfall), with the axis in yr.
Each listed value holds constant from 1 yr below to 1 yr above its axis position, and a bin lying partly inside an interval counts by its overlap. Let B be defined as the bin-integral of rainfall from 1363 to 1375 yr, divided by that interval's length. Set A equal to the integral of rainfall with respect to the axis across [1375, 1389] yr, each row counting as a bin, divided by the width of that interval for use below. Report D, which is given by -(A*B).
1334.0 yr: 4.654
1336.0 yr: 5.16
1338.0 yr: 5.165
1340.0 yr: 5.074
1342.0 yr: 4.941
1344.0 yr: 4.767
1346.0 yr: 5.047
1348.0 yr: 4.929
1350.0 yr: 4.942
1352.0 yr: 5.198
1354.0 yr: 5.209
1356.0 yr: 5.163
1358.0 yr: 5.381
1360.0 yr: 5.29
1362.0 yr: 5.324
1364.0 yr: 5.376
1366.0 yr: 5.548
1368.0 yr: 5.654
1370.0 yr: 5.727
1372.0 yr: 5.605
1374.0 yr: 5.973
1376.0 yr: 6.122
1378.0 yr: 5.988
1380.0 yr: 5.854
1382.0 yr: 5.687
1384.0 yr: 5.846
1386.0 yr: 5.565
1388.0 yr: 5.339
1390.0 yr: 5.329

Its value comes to -33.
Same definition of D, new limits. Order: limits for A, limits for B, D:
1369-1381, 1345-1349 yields -29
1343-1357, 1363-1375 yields -28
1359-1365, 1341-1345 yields -26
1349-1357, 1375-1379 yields -31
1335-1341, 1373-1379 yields -31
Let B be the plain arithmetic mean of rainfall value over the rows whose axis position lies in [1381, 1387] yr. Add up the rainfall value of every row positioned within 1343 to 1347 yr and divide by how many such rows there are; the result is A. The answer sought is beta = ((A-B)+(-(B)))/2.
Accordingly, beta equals -3.25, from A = 4.9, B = 5.7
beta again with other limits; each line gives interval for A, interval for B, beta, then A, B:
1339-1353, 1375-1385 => -3.41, 5.0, 5.9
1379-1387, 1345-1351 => -2.10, 5.7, 5.0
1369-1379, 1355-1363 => -2.35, 5.9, 5.3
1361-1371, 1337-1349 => -2.22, 5.5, 5.0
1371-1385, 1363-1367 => -2.53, 5.9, 5.5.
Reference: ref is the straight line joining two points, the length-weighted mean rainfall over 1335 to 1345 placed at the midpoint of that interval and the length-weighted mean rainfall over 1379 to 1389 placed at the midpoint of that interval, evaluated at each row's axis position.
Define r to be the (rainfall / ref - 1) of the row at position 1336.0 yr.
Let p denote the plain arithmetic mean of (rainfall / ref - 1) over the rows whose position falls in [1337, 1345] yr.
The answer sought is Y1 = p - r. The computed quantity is -0.049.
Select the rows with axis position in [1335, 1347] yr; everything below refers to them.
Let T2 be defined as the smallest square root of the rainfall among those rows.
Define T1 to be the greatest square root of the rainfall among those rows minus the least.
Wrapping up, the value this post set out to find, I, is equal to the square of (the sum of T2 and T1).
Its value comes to 5.2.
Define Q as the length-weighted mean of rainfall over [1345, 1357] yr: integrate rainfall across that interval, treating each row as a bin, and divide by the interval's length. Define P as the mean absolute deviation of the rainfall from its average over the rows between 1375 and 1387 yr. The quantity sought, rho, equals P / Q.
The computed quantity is 0.029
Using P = 0.15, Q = 5.1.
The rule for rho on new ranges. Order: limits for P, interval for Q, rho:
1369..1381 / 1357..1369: 0.028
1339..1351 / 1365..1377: 0.013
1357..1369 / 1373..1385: 0.019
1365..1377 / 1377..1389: 0.032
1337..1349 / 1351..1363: 0.021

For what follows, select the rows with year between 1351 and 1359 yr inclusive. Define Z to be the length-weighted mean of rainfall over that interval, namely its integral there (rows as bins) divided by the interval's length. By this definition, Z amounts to 5.2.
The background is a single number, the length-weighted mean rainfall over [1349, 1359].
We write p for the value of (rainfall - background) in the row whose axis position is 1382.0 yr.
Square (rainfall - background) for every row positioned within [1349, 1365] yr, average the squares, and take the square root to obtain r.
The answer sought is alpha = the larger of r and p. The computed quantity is 0.51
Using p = 0.51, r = 0.15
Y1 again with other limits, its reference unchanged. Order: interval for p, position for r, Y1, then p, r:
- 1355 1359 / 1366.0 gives -0.027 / 0.001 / 0.03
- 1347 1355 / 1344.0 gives 0.040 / -0.022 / -0.06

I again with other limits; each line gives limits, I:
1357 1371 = 5.7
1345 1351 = 5.0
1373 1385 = 6.1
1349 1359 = 5.4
